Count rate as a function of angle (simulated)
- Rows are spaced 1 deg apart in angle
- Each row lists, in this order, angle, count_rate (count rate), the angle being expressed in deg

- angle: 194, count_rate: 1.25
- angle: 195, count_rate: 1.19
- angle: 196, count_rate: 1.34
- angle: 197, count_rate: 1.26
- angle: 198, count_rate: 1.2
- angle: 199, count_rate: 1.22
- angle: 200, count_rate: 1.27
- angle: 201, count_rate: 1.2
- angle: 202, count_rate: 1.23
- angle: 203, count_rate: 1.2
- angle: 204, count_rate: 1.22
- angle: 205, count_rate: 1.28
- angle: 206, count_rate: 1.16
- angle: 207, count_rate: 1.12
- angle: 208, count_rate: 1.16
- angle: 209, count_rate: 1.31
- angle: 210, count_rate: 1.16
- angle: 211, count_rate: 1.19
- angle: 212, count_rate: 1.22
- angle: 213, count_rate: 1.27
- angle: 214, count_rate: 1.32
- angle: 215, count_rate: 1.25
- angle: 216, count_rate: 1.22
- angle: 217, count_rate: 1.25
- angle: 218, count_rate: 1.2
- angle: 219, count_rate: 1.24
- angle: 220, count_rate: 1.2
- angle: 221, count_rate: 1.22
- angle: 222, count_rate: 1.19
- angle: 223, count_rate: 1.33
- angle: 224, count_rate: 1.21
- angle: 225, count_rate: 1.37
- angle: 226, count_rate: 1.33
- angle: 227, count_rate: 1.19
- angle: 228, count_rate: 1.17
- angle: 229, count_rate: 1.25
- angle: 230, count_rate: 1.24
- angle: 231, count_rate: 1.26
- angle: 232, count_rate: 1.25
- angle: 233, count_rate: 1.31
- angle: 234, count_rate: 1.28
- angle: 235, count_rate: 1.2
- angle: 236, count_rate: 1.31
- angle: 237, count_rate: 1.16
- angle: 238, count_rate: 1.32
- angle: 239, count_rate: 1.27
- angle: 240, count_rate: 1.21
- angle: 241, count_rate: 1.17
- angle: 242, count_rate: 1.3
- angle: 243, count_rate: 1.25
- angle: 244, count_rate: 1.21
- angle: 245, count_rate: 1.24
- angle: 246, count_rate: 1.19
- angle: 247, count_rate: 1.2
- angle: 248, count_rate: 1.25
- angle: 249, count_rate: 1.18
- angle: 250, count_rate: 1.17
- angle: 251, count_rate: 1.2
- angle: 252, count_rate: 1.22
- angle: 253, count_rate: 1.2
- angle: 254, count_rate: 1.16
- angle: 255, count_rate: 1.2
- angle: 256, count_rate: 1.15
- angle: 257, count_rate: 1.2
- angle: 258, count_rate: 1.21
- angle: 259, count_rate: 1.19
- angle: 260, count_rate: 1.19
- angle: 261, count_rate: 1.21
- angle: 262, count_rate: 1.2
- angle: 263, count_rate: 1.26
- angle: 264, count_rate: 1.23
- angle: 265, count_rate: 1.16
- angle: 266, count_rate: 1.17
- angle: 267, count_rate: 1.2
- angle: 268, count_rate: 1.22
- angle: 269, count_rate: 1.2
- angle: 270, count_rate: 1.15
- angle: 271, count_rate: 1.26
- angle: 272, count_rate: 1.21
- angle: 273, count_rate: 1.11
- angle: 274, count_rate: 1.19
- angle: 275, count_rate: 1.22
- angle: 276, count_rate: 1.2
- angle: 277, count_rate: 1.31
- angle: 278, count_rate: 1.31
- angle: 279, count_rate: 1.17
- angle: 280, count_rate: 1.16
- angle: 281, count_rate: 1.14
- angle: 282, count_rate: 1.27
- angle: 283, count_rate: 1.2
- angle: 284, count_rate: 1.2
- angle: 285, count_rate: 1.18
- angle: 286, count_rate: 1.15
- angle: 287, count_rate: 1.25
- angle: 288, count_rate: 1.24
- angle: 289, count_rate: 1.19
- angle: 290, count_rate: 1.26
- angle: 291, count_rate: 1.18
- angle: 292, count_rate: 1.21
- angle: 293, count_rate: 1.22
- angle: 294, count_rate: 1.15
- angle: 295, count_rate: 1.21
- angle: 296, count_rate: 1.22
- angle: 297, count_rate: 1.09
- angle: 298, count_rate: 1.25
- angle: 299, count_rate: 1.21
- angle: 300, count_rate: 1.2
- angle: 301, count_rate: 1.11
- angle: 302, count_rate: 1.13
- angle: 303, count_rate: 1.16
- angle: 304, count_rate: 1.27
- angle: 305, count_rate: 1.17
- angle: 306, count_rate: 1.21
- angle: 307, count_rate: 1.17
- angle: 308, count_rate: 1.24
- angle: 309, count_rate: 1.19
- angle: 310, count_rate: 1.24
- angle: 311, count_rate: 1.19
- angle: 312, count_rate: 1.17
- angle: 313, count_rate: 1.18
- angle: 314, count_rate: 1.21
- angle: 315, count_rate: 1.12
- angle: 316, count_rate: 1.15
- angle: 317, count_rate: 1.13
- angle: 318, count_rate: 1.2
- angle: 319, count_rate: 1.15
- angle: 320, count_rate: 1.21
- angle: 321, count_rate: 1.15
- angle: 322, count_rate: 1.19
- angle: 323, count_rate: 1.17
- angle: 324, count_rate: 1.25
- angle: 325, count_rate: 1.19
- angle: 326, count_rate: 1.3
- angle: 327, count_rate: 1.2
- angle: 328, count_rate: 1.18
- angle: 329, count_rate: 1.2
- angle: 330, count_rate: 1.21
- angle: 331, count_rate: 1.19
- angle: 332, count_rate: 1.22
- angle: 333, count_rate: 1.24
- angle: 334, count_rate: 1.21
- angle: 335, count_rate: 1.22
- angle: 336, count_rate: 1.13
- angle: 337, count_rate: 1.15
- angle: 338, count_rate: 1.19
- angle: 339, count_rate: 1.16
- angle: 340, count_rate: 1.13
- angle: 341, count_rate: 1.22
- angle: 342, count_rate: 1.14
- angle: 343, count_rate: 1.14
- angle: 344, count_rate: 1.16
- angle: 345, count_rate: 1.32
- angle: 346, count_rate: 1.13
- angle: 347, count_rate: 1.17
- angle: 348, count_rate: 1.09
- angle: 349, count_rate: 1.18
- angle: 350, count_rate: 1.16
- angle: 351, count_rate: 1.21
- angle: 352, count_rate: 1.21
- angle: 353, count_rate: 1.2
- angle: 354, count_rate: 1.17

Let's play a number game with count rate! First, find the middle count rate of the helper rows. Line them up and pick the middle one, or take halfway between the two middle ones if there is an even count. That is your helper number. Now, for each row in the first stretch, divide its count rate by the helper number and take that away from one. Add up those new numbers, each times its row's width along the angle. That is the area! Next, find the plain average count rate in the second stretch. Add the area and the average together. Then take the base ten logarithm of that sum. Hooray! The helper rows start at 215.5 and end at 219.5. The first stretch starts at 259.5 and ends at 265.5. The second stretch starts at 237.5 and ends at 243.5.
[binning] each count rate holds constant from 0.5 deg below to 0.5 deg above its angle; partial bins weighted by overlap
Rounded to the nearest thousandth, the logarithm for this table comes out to 0.133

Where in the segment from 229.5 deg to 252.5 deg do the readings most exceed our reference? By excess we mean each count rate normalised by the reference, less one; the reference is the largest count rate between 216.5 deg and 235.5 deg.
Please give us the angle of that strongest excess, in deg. 238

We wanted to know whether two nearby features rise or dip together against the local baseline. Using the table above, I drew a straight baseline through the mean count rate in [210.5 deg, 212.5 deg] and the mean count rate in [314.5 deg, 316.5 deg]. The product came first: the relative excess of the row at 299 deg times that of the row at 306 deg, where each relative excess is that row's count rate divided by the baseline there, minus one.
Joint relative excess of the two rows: 0.0034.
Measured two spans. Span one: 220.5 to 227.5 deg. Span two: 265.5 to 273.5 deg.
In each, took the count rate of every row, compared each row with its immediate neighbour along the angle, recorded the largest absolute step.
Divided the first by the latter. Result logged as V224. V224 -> 1.45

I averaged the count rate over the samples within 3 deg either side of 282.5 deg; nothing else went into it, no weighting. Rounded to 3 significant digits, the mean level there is 1.19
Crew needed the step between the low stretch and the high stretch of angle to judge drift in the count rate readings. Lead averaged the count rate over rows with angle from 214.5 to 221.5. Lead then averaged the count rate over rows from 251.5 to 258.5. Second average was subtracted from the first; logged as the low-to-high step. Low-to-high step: 0.03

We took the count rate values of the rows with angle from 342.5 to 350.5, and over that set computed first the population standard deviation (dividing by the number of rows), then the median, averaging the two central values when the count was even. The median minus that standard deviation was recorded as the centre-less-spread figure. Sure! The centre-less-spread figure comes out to 1.10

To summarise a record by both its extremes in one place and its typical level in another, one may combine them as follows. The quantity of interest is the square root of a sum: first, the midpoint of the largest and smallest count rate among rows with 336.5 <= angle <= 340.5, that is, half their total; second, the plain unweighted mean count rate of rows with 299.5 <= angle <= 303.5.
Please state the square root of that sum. 1.52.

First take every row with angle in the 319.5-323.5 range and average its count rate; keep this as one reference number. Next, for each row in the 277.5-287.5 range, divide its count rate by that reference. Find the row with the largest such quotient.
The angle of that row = 278 deg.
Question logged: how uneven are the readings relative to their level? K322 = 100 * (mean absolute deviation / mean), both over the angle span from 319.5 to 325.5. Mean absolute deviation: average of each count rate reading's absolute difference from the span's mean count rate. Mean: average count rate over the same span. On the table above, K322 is 2.0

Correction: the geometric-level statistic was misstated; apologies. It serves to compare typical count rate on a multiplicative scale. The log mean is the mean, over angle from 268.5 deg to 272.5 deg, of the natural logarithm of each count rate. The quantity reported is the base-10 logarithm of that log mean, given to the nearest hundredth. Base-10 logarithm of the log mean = -0.73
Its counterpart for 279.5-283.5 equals -0.76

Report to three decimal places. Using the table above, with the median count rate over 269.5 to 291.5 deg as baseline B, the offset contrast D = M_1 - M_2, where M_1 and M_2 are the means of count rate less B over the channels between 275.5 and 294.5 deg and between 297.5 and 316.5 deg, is 0.022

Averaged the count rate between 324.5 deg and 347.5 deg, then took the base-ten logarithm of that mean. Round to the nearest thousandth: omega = 0.076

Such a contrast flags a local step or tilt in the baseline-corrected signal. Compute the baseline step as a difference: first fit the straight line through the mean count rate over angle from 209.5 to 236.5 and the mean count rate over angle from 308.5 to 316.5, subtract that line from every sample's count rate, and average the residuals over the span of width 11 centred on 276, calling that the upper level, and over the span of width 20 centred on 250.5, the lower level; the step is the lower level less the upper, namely -0.022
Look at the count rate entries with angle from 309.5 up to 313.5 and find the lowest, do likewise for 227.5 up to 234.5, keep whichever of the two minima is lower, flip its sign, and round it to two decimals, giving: -1.17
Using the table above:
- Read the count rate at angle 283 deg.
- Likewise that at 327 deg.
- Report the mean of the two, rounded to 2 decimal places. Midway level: 1.20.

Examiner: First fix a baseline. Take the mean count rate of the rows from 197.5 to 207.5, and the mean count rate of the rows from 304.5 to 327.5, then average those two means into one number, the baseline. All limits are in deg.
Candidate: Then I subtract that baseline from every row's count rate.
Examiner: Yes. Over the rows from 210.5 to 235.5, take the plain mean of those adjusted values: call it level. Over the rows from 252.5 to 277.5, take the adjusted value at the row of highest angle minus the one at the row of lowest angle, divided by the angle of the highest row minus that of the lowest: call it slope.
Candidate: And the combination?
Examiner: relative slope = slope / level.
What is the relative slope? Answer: 0.10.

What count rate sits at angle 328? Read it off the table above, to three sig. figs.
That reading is 1.18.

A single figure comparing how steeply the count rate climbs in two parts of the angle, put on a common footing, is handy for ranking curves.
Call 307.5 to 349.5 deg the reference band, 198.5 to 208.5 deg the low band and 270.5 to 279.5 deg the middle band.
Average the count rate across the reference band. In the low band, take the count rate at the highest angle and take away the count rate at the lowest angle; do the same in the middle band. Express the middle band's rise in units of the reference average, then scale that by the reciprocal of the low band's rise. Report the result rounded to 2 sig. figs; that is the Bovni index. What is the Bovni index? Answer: 1.3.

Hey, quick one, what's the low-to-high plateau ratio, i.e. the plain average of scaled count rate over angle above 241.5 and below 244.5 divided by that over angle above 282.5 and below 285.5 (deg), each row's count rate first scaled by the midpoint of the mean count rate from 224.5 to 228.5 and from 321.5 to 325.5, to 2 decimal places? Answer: 1.05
